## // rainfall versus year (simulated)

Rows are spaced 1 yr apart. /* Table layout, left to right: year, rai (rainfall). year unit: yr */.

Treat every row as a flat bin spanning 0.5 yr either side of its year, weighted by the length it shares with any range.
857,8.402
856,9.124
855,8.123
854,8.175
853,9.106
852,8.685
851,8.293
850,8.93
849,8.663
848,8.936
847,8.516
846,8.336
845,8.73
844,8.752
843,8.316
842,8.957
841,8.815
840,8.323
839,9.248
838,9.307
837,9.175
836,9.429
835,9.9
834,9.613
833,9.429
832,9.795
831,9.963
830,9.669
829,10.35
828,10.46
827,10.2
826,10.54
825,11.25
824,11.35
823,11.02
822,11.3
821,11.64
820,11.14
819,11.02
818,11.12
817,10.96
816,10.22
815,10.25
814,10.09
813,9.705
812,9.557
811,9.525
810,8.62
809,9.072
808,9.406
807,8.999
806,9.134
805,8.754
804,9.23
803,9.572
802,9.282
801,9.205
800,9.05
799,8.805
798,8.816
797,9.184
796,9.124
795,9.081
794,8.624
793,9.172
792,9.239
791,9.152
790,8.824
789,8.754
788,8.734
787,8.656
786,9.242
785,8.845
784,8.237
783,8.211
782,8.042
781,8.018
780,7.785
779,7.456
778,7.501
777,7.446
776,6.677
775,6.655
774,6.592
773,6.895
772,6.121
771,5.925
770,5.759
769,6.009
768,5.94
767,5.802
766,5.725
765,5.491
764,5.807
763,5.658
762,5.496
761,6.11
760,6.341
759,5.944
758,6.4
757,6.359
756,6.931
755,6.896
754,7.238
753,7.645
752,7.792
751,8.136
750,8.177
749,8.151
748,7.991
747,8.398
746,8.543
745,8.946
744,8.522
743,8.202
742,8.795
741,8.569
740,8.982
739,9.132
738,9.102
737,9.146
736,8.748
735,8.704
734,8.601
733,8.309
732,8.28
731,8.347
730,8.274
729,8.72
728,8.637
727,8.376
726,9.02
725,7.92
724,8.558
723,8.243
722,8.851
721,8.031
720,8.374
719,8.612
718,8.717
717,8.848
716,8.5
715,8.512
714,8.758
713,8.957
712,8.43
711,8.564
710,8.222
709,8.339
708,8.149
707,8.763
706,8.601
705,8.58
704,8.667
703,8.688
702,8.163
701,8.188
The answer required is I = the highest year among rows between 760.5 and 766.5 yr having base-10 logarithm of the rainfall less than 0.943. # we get 766 yr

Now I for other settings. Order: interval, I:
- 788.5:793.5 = 789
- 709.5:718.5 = 718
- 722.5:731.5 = 731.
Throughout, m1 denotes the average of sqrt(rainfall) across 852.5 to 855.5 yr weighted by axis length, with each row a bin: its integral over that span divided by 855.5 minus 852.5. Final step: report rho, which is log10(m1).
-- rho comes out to 0.464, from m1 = 2.91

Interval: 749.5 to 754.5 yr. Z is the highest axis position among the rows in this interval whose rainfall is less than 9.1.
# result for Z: 754 yr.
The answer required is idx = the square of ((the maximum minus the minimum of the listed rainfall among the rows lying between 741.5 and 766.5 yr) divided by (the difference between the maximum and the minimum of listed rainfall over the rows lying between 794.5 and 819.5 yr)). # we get 1.9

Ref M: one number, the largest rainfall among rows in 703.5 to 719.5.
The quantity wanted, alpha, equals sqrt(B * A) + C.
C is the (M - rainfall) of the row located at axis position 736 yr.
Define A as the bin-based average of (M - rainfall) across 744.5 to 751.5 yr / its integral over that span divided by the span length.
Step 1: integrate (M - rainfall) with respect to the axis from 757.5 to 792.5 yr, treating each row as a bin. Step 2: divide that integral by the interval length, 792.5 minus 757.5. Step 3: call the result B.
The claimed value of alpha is 1.3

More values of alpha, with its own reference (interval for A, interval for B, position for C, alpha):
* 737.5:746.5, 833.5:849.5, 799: 0.2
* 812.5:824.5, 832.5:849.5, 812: -0.5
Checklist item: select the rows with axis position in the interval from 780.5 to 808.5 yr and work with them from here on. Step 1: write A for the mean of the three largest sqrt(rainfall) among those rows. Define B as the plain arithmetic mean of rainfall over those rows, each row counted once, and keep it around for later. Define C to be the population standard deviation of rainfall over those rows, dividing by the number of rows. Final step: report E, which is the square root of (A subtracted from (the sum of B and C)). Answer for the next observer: 2.50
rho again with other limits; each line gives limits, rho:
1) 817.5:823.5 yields 0.525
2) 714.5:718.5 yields 0.468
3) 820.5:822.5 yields 0.530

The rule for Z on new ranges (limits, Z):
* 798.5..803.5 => 800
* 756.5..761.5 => 761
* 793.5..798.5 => 798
